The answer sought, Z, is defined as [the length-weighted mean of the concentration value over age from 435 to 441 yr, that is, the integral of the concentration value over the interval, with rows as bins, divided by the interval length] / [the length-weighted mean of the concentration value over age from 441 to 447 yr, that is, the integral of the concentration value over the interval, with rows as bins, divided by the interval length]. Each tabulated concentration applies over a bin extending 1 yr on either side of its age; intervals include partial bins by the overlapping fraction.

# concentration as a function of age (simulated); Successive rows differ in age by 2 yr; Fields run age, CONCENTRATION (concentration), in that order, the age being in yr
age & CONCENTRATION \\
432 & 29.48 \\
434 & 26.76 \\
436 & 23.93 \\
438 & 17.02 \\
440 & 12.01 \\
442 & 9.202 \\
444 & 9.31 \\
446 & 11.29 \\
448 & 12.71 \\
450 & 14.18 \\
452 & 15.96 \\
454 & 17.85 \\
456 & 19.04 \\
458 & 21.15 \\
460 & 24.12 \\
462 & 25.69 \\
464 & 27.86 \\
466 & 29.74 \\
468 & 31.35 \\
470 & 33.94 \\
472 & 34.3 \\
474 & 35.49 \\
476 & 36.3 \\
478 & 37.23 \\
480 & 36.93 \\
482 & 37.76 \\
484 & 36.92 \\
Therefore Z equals 1.8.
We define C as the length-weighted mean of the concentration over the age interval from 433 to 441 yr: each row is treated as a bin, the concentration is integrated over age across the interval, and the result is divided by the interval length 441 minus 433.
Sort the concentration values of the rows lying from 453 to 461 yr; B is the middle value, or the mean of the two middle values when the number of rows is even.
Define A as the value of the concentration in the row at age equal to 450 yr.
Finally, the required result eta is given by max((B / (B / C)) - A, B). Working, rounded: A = 14.18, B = 20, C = 20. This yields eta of 20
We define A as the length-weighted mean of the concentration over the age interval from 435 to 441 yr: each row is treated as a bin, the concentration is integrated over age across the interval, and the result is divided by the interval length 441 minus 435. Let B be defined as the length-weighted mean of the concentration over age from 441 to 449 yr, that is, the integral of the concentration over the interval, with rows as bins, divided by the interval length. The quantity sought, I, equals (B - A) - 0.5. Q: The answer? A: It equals -8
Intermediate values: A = 18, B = 11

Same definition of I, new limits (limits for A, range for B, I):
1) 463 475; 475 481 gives 4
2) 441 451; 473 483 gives 25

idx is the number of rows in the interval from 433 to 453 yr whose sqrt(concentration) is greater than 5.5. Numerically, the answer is 0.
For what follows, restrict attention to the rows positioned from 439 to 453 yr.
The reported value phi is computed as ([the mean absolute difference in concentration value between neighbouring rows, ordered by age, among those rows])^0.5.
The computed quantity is 1.26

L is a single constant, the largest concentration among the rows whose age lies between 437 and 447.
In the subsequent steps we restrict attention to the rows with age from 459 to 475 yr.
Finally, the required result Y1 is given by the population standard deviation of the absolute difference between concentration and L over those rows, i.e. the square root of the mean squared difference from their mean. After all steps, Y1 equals 3.9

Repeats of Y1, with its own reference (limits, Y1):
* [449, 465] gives 3.5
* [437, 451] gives 2.6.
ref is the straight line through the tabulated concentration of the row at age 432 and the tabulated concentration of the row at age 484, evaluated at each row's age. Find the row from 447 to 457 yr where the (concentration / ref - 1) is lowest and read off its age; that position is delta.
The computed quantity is 448 yr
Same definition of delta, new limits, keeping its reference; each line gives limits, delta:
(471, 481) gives 472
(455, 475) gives 456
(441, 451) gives 442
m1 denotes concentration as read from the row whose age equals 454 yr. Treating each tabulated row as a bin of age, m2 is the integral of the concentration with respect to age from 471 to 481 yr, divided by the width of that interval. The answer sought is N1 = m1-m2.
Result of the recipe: -18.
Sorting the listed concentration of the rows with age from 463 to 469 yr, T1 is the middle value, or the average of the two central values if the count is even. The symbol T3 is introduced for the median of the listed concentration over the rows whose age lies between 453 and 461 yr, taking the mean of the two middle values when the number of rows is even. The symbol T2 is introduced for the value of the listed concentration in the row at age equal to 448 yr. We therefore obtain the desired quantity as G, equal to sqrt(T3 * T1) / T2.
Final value 1.92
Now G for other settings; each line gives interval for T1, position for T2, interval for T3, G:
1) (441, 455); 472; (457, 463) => 0.51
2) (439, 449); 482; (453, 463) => 0.41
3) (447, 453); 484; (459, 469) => 0.54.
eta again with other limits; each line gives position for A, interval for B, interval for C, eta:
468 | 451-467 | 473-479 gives 23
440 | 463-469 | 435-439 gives 30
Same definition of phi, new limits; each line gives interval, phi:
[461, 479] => 1.20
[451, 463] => 1.39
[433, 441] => 2.22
